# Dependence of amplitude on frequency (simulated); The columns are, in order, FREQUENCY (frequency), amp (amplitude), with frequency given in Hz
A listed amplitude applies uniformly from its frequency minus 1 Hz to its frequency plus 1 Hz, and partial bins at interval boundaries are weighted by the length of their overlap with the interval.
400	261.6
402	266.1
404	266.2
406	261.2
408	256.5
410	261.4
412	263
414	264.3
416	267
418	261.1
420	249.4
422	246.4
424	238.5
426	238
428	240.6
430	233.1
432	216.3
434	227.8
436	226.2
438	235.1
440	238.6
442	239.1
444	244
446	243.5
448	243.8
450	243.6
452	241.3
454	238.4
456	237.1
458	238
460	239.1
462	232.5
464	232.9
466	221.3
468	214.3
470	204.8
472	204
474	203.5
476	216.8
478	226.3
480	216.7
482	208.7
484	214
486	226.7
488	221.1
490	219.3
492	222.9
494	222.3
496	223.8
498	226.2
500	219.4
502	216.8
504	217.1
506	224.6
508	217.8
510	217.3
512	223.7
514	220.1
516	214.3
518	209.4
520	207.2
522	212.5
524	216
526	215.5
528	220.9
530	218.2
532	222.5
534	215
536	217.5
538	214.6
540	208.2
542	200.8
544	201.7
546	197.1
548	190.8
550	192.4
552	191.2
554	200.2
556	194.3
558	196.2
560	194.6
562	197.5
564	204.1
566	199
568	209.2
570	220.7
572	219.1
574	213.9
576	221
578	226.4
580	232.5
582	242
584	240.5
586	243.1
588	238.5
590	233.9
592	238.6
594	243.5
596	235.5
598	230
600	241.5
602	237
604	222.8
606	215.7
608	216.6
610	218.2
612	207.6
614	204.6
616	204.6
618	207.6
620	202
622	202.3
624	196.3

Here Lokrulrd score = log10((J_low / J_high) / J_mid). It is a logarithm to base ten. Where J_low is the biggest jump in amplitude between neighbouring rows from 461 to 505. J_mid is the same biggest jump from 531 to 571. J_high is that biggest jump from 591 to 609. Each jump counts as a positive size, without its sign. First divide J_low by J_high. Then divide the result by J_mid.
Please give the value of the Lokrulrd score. -1.09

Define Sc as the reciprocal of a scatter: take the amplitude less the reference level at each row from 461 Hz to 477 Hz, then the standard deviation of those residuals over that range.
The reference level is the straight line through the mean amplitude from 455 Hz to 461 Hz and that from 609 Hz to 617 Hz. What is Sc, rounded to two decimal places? 0.09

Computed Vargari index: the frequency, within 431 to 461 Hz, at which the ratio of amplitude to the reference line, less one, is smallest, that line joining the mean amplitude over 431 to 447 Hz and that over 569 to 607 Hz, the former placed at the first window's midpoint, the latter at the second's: 432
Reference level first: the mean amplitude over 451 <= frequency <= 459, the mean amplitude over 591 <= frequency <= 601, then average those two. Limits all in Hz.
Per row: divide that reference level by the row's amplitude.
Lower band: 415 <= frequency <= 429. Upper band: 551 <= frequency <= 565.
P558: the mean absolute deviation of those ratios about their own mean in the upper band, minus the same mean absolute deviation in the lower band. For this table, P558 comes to -0.014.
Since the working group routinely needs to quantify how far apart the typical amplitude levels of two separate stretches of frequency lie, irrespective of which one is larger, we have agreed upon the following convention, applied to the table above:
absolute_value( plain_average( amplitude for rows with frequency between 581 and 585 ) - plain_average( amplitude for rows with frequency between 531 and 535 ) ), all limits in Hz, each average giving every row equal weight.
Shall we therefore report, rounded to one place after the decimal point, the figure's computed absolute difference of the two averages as 22.5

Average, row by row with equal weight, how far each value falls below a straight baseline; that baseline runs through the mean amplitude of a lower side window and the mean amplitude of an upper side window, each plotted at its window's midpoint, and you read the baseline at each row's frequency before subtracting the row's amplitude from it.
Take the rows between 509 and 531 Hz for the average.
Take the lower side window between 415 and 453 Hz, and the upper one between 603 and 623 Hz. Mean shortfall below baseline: 10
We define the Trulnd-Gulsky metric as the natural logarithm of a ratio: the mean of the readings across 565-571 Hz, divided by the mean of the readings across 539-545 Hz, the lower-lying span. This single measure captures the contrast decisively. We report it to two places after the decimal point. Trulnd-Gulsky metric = 0.03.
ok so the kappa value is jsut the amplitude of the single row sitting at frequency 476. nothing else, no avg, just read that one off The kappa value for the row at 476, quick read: 216.8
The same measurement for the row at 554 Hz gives 200.2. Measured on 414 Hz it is 264.3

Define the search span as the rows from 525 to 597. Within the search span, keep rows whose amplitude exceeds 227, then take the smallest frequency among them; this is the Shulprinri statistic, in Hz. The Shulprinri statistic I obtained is 580 Hz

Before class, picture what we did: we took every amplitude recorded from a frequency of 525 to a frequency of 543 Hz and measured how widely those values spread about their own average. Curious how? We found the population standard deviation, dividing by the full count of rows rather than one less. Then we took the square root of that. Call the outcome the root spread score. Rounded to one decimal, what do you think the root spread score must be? 2.5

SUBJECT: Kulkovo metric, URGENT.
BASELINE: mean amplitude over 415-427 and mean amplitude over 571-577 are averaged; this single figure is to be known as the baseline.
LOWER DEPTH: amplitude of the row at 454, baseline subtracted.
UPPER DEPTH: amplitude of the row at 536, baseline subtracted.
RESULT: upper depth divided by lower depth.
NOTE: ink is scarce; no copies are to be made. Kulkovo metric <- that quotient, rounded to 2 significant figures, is -3.8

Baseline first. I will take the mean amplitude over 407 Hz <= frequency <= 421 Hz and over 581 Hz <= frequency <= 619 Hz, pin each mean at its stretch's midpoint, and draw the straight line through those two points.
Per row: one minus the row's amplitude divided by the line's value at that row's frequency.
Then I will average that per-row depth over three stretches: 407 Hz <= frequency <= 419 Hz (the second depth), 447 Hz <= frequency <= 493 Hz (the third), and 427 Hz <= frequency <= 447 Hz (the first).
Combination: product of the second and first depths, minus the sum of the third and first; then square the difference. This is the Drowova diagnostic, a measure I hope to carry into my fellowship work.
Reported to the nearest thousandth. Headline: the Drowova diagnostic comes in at 0.036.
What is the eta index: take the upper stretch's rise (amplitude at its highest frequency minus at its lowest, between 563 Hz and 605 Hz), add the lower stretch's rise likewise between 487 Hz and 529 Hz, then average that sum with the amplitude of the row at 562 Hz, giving 108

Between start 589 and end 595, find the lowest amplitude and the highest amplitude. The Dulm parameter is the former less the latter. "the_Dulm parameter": -10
